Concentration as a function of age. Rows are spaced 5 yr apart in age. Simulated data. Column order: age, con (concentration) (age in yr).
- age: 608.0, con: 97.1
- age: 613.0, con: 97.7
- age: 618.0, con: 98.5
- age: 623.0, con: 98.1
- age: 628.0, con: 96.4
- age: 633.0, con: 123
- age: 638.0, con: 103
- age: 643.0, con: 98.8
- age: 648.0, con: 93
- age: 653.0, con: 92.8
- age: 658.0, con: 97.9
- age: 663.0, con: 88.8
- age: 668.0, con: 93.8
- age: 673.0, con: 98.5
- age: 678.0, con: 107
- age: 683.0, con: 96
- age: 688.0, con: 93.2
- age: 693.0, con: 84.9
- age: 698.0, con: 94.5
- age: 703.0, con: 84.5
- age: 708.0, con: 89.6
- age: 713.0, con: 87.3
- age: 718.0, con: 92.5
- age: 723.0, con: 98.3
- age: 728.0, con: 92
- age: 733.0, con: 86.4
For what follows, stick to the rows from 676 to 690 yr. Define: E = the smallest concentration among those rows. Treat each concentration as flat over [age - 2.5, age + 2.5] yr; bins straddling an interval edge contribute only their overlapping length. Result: 93.2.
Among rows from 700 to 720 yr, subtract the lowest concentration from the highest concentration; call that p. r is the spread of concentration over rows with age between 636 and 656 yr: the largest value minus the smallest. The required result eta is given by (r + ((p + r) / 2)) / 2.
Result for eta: 10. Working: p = 8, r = 10.2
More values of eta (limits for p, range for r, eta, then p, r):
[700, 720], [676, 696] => 19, 8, 22.1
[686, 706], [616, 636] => 22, 10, 26.6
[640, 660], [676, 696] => 18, 6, 22.1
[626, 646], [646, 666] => 13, 27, 9.1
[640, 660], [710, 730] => 10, 6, 11.0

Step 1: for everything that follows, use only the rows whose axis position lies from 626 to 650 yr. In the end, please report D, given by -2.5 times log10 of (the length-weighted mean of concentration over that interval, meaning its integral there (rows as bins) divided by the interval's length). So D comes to -5.034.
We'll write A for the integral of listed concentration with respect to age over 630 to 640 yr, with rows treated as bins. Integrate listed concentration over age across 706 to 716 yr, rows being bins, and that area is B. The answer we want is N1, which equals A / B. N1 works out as 1.27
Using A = 1127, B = 886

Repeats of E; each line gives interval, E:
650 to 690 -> 88.8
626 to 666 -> 88.8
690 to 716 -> 84.5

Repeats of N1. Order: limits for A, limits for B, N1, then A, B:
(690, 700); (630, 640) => 0.80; 896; 1127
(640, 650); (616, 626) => 0.98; 964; 982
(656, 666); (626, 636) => 0.85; 931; 1100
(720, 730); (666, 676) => 0.98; 952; 968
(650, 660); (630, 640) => 0.84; 951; 1127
